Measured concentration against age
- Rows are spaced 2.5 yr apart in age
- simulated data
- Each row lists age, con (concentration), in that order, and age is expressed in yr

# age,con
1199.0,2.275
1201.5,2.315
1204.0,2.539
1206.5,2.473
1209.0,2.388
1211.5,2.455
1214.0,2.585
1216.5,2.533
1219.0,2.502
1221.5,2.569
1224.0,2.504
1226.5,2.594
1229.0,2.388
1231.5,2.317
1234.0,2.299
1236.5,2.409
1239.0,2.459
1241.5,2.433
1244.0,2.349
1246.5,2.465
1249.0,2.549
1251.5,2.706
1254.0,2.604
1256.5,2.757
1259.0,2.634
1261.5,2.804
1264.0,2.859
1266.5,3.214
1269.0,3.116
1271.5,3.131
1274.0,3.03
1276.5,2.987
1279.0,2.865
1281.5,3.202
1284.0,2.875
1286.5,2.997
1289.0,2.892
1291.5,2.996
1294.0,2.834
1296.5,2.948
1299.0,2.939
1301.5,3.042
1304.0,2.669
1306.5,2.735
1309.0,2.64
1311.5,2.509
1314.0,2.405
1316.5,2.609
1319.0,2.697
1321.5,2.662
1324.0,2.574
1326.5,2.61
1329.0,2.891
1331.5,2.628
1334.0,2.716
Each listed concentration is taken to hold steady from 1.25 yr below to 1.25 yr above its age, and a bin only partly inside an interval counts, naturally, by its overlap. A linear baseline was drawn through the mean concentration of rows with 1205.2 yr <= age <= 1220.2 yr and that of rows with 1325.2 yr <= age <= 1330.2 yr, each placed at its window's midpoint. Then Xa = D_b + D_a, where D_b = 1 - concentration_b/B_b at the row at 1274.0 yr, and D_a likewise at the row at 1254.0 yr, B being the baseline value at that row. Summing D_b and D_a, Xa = -0.16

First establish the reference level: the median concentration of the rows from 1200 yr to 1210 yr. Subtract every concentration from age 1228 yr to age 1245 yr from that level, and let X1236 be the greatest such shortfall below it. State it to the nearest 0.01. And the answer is 0.13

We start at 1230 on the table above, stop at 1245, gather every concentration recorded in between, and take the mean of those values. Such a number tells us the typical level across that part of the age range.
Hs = 2.38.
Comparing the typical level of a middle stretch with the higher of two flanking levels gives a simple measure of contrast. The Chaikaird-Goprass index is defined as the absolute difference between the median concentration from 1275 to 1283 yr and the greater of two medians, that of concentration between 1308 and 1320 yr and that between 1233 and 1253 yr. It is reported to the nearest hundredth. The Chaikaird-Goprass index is 0.38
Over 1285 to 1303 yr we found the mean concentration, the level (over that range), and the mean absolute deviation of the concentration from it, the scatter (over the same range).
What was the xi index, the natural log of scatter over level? -4.0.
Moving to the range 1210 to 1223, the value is -4.1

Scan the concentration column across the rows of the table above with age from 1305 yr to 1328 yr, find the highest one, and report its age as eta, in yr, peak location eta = 1306.5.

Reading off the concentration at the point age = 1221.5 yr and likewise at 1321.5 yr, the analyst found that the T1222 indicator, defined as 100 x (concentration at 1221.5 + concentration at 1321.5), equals 523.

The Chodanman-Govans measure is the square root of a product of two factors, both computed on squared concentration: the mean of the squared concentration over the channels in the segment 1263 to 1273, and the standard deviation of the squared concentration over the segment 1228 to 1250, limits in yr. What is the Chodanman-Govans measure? 1.9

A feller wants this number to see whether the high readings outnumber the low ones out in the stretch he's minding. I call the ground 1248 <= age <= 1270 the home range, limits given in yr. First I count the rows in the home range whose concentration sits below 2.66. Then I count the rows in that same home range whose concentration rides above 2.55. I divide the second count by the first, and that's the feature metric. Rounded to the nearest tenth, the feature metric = 2.7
